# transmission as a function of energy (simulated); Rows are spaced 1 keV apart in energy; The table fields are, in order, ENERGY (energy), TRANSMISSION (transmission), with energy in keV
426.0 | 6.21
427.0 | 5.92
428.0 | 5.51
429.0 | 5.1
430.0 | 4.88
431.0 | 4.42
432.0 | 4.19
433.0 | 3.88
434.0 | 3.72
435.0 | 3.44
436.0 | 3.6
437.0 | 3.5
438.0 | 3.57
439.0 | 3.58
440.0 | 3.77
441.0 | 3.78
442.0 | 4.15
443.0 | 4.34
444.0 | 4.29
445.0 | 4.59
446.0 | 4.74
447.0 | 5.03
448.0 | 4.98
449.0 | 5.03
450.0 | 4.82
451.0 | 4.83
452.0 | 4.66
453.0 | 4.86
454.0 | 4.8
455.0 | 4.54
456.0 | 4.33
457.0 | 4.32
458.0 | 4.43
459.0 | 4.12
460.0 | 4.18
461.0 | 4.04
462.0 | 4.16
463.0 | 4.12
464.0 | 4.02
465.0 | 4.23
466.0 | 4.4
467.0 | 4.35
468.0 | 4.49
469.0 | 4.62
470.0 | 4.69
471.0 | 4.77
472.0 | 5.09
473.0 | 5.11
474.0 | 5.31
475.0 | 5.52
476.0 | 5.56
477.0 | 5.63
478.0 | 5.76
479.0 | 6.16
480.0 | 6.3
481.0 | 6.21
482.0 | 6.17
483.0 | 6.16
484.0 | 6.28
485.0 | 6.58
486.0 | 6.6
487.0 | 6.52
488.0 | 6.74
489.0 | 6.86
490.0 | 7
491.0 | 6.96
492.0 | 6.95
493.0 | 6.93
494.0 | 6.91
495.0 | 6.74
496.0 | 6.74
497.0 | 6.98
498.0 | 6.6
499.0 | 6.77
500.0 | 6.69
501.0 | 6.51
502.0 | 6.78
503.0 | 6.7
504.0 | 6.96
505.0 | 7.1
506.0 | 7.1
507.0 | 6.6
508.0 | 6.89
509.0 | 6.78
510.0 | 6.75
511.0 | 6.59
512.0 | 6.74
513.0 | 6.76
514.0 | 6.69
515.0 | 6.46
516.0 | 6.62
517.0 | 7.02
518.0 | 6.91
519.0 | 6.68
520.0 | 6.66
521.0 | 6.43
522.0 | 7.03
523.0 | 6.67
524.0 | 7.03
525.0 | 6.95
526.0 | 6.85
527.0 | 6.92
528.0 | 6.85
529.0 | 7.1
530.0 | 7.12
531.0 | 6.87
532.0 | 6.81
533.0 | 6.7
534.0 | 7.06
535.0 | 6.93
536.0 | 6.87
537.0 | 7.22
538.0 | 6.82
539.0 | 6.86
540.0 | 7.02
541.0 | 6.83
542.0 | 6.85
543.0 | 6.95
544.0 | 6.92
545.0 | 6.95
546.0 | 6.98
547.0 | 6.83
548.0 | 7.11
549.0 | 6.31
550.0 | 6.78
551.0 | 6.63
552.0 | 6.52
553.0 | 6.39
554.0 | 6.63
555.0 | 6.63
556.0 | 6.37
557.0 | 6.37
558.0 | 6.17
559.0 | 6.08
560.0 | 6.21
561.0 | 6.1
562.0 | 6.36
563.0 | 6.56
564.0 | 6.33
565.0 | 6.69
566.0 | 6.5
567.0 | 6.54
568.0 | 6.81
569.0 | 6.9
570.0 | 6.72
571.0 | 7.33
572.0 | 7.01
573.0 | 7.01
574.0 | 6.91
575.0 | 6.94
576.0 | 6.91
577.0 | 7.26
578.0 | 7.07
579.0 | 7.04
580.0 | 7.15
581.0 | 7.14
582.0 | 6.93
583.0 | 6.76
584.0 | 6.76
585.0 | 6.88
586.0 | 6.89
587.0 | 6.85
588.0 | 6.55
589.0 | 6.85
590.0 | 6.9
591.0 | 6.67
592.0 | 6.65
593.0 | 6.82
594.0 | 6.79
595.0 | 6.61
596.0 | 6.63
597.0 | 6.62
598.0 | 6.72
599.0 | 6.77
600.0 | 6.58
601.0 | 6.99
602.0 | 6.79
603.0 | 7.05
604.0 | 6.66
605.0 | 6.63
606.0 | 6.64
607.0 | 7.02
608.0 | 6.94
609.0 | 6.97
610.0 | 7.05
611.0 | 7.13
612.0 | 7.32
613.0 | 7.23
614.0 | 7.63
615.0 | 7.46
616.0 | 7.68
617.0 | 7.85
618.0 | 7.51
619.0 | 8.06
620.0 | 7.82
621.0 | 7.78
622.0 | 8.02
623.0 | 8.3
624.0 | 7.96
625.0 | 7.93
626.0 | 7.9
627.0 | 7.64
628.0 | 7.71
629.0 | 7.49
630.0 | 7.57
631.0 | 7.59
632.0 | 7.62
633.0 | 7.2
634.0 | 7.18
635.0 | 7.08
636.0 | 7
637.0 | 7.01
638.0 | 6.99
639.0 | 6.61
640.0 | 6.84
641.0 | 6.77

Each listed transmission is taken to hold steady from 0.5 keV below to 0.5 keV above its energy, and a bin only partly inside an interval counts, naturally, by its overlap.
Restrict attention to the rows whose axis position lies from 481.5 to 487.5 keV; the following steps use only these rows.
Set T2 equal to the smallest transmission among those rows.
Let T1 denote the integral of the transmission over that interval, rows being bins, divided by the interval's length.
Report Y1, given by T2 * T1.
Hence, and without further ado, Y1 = 39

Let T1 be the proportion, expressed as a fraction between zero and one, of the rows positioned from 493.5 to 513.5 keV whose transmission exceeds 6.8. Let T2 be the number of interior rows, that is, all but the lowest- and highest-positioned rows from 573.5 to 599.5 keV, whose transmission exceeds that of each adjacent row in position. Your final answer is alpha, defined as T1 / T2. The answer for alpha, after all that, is 0.04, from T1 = 0.3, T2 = 7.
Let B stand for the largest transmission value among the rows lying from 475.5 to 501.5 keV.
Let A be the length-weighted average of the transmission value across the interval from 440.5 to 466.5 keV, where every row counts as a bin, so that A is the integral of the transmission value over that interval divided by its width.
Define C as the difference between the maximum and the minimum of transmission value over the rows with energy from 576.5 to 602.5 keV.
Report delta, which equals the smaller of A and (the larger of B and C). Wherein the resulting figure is 4.5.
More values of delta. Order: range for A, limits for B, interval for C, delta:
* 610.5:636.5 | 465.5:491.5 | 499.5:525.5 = 7.0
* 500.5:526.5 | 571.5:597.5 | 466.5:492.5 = 6.8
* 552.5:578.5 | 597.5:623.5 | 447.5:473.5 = 6.6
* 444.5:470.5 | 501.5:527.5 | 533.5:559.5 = 4.5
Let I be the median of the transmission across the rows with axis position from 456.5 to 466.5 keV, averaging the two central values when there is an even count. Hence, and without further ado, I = 4.17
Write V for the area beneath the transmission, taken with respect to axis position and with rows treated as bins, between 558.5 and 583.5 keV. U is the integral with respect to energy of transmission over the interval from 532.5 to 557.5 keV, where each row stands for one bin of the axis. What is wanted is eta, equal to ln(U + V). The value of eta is 5.83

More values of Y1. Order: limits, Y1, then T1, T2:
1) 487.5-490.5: 46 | 6.9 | 6.74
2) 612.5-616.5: 54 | 7.5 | 7.23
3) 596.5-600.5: 44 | 6.7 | 6.58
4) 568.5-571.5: 47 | 7.0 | 6.72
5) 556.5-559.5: 38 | 6.2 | 6.08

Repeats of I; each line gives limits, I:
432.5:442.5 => 3.66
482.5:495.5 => 6.74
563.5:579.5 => 6.91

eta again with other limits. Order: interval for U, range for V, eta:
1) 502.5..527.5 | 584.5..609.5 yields 5.83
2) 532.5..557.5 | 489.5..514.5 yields 5.83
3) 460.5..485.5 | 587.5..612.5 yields 5.70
